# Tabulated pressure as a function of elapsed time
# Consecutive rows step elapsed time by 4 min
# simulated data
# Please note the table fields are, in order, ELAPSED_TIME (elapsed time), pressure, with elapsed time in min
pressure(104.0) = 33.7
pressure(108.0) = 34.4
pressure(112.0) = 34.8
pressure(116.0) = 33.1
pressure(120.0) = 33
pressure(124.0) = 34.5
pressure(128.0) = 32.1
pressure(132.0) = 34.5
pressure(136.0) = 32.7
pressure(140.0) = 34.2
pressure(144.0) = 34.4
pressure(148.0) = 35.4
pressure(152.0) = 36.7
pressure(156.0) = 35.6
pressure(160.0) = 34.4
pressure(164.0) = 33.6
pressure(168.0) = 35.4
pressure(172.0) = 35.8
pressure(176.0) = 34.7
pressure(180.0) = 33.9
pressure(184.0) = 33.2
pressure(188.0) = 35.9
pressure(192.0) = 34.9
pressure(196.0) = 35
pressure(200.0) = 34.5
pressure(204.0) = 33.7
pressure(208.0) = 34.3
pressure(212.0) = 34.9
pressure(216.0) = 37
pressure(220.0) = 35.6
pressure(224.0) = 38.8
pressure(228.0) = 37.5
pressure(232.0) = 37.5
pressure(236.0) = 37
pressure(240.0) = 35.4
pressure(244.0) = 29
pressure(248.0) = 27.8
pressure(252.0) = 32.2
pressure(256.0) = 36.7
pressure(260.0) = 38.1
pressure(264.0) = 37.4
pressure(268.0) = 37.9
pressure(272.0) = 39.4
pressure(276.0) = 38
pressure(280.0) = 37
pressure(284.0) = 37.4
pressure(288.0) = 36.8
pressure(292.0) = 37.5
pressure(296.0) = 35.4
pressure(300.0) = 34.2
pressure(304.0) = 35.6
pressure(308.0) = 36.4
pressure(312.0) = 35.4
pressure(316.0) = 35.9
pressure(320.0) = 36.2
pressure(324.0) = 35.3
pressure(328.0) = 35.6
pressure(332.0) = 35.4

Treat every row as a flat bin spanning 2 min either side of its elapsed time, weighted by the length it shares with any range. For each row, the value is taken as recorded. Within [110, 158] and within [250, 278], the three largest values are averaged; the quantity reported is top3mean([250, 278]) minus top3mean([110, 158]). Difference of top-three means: 2.6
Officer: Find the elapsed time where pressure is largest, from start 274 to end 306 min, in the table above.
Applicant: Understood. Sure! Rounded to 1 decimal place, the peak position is 276.0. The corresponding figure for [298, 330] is 308.0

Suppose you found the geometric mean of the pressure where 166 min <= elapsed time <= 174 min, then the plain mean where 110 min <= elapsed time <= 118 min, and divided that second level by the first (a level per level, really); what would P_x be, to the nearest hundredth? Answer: 0.95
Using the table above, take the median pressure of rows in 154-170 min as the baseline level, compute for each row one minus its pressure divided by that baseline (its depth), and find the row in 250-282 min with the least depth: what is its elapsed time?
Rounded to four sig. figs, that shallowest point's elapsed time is 272.0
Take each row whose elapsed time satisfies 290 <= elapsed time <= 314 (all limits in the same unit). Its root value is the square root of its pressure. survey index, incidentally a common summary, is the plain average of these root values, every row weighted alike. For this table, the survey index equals 5.98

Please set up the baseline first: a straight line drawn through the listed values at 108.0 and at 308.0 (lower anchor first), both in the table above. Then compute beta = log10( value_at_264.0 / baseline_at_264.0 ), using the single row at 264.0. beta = 0.017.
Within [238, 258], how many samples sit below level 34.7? 3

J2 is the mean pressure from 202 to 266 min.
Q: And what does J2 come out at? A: 35.2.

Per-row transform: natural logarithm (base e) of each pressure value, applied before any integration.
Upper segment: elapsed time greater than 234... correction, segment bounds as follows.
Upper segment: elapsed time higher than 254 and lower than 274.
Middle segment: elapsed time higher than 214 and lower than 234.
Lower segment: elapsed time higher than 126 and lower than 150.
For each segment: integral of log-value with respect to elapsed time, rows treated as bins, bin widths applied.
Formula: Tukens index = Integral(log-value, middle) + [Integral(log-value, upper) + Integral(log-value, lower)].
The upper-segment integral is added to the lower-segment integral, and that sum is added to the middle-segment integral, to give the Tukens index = 230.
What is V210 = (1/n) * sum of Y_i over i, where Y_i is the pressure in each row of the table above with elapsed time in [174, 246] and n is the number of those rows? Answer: 35.2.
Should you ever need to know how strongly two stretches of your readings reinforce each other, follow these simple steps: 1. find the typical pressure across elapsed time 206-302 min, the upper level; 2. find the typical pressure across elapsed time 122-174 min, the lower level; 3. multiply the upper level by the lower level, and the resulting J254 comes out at 1242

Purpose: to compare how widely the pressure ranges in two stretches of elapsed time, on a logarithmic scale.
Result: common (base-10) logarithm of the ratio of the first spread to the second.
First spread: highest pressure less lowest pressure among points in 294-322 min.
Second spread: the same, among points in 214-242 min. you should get -0.19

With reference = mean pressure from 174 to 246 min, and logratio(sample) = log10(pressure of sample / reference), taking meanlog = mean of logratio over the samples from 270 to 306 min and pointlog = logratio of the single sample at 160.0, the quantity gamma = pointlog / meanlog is -0.5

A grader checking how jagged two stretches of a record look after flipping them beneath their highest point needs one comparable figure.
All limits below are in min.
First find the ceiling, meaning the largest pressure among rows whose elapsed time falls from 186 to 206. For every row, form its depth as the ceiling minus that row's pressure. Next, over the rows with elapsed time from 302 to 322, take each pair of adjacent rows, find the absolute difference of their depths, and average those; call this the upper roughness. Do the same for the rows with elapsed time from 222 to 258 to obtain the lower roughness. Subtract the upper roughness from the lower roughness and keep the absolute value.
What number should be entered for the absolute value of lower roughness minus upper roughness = 1.8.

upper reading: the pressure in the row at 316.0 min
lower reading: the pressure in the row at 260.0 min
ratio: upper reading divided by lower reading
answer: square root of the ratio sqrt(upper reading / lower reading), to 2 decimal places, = 0.97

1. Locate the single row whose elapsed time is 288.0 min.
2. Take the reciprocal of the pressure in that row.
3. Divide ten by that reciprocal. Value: 368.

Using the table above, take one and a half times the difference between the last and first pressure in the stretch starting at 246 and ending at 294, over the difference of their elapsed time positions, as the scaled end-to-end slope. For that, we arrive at 0.33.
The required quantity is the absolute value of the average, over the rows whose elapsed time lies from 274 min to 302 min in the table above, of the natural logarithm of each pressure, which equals 3.60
